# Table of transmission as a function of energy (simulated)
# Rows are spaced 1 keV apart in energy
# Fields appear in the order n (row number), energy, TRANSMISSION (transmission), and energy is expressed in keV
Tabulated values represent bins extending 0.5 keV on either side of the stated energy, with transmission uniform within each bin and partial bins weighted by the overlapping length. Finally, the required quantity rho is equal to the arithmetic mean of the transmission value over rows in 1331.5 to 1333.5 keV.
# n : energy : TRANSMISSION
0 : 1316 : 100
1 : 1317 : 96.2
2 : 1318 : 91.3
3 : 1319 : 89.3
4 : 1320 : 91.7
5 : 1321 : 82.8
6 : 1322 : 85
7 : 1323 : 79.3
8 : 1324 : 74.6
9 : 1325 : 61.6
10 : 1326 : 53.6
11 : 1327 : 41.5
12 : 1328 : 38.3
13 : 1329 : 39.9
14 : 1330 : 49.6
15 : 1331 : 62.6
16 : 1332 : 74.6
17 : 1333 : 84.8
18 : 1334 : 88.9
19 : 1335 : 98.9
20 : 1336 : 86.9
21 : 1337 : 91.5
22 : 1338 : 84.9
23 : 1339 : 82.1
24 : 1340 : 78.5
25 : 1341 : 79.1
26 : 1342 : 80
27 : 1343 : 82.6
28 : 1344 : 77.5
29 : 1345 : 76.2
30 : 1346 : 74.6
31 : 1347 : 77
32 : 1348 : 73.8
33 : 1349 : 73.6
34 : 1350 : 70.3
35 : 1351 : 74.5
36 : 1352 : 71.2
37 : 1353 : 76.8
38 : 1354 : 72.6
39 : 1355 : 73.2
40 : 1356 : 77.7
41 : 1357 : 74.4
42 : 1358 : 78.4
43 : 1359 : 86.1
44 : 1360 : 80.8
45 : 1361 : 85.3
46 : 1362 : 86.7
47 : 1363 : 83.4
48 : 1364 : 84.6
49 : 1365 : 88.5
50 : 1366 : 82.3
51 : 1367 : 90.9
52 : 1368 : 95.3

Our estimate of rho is 79.7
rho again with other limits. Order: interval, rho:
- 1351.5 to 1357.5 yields 74.3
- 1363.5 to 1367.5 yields 86.6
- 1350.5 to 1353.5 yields 74.2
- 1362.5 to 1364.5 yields 84.0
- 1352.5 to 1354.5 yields 74.7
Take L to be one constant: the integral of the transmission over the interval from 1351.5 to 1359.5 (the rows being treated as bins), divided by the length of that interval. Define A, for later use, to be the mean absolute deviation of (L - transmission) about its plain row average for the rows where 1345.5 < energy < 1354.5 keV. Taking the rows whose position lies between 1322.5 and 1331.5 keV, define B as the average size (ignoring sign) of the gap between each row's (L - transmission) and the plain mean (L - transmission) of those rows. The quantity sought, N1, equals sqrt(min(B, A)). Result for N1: 1.30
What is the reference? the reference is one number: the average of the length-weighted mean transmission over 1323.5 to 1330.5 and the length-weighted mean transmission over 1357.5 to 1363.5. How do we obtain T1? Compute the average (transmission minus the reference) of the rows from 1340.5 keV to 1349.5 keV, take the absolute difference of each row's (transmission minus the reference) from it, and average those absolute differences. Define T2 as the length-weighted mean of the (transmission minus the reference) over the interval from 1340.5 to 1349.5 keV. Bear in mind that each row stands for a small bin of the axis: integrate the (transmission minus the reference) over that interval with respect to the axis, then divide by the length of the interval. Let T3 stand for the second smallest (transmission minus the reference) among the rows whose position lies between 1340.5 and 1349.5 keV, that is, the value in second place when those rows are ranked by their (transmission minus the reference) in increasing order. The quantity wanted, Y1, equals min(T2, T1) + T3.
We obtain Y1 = 9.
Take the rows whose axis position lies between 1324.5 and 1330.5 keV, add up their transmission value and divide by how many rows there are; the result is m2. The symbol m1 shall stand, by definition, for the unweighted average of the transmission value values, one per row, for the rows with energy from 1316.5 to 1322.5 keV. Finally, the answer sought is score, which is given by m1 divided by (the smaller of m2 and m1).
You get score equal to 1.89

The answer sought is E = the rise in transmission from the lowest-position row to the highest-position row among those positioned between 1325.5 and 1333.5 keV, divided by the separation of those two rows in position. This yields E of 4.5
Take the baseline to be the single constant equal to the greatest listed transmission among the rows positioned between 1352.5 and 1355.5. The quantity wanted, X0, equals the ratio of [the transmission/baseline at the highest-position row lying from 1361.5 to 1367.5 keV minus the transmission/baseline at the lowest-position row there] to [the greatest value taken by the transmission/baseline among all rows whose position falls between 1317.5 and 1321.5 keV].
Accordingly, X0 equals 0.05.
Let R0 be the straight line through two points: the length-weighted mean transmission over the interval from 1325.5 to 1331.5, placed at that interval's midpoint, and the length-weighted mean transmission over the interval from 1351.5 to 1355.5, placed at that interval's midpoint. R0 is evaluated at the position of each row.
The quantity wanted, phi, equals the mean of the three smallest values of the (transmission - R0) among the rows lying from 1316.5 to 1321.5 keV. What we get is 49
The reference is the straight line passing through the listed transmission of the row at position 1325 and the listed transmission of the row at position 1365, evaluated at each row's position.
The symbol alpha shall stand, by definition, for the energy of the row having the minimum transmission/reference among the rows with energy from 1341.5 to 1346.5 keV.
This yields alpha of 1346 keV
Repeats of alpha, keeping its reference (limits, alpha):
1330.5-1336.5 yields 1331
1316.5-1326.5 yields 1326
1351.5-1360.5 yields 1352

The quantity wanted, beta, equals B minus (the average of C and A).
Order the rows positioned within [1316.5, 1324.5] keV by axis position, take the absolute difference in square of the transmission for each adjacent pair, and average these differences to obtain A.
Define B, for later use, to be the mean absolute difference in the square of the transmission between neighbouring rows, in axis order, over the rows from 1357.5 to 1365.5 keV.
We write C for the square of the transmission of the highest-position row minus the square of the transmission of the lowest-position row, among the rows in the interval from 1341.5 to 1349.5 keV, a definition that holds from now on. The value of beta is 767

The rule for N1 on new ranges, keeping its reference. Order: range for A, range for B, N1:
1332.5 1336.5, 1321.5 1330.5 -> 2.12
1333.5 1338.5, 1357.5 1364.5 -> 1.53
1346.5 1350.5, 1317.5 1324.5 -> 1.31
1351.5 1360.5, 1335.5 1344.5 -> 1.86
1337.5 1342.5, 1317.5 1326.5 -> 1.44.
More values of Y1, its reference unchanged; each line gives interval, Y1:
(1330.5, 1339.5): 14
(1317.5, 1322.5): 21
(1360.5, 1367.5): 18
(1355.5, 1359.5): 14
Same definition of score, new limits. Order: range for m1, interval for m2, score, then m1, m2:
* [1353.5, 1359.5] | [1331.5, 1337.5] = 1.00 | 77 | 88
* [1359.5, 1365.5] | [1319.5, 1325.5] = 1.07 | 85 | 79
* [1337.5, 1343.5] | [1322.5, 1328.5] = 1.40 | 81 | 58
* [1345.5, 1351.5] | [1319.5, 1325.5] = 1.00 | 74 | 79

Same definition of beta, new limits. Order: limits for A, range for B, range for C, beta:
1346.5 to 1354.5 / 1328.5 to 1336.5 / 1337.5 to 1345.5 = 1937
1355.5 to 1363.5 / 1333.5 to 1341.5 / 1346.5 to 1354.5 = 1019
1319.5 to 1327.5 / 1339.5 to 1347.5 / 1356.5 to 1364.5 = -1015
